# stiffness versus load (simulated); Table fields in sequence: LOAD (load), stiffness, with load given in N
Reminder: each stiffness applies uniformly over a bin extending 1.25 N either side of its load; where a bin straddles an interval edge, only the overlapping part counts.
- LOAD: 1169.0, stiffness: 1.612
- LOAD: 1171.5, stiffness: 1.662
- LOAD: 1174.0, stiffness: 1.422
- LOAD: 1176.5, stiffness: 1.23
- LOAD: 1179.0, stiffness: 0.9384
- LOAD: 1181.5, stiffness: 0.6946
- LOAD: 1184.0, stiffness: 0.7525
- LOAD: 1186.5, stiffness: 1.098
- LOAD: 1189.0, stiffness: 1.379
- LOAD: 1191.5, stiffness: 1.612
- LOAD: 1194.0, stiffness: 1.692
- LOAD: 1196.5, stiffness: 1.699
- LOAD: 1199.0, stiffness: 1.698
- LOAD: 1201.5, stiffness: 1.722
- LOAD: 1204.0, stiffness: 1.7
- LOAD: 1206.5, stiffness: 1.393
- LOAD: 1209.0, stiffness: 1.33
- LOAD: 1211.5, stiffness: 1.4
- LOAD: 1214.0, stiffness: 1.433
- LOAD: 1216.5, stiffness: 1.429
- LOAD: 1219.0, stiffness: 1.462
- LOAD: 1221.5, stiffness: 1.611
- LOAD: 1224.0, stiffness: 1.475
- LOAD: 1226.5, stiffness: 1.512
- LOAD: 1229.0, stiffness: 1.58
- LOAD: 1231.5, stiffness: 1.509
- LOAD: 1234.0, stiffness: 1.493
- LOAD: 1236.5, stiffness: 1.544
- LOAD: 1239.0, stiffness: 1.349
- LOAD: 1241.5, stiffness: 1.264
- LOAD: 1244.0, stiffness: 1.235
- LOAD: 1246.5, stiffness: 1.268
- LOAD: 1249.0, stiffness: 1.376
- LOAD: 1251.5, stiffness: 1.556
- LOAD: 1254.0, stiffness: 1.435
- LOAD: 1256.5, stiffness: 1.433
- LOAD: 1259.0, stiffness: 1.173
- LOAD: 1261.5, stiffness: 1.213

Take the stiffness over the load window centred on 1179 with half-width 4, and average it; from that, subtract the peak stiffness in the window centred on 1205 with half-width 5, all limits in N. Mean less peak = -0.8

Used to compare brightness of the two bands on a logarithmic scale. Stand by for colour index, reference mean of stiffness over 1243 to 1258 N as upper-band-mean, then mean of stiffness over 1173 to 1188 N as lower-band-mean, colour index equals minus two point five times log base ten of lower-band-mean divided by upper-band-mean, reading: 0.3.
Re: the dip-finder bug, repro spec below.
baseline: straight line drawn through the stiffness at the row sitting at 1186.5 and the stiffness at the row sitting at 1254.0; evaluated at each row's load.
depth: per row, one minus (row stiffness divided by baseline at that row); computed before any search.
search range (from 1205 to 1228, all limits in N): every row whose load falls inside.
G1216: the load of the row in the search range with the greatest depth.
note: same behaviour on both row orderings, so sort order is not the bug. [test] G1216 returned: 1209.0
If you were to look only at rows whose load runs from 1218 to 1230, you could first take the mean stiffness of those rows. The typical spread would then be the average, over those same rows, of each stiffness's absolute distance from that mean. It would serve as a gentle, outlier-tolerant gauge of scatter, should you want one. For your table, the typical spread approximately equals 0.054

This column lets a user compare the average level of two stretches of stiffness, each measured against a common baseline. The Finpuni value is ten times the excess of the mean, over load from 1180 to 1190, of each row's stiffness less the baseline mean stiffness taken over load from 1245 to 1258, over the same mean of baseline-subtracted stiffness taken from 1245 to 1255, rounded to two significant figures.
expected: -4.3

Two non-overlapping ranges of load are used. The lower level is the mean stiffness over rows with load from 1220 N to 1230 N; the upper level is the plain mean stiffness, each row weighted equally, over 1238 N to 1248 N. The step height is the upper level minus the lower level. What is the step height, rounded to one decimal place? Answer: -0.3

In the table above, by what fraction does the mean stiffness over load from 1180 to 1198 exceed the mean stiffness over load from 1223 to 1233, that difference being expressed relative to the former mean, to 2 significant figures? -0.19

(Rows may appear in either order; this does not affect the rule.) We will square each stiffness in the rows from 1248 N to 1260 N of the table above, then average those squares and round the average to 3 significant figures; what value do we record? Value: 1.96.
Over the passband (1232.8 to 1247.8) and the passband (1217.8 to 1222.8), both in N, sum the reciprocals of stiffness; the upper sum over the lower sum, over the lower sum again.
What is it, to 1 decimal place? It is 2.6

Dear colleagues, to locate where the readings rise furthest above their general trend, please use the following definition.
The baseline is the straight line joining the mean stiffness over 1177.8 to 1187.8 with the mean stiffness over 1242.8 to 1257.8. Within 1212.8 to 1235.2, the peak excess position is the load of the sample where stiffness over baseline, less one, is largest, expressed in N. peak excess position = 1221.5 N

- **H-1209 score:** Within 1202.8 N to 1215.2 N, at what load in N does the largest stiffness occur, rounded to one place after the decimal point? 1204.0 N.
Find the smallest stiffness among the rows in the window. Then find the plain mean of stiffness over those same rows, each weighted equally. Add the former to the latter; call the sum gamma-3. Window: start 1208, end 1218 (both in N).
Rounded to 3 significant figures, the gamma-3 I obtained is 2.73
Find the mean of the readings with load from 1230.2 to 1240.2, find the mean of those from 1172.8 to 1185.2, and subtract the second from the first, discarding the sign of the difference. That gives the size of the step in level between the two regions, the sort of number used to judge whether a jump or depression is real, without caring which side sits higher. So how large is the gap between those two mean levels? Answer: 0.47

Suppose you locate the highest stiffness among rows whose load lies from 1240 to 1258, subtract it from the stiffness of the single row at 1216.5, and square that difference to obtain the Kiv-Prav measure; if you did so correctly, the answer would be 0.016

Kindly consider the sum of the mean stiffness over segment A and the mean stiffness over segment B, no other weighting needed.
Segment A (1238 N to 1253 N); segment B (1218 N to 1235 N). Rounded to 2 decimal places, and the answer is 2.86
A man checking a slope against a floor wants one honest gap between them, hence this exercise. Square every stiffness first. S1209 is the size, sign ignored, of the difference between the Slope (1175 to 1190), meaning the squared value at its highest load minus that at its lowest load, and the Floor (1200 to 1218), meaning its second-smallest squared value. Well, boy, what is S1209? 1.6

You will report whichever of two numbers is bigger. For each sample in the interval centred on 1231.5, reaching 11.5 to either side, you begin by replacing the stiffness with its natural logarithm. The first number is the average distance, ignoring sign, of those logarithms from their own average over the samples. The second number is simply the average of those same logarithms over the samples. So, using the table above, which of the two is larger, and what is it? 0.39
